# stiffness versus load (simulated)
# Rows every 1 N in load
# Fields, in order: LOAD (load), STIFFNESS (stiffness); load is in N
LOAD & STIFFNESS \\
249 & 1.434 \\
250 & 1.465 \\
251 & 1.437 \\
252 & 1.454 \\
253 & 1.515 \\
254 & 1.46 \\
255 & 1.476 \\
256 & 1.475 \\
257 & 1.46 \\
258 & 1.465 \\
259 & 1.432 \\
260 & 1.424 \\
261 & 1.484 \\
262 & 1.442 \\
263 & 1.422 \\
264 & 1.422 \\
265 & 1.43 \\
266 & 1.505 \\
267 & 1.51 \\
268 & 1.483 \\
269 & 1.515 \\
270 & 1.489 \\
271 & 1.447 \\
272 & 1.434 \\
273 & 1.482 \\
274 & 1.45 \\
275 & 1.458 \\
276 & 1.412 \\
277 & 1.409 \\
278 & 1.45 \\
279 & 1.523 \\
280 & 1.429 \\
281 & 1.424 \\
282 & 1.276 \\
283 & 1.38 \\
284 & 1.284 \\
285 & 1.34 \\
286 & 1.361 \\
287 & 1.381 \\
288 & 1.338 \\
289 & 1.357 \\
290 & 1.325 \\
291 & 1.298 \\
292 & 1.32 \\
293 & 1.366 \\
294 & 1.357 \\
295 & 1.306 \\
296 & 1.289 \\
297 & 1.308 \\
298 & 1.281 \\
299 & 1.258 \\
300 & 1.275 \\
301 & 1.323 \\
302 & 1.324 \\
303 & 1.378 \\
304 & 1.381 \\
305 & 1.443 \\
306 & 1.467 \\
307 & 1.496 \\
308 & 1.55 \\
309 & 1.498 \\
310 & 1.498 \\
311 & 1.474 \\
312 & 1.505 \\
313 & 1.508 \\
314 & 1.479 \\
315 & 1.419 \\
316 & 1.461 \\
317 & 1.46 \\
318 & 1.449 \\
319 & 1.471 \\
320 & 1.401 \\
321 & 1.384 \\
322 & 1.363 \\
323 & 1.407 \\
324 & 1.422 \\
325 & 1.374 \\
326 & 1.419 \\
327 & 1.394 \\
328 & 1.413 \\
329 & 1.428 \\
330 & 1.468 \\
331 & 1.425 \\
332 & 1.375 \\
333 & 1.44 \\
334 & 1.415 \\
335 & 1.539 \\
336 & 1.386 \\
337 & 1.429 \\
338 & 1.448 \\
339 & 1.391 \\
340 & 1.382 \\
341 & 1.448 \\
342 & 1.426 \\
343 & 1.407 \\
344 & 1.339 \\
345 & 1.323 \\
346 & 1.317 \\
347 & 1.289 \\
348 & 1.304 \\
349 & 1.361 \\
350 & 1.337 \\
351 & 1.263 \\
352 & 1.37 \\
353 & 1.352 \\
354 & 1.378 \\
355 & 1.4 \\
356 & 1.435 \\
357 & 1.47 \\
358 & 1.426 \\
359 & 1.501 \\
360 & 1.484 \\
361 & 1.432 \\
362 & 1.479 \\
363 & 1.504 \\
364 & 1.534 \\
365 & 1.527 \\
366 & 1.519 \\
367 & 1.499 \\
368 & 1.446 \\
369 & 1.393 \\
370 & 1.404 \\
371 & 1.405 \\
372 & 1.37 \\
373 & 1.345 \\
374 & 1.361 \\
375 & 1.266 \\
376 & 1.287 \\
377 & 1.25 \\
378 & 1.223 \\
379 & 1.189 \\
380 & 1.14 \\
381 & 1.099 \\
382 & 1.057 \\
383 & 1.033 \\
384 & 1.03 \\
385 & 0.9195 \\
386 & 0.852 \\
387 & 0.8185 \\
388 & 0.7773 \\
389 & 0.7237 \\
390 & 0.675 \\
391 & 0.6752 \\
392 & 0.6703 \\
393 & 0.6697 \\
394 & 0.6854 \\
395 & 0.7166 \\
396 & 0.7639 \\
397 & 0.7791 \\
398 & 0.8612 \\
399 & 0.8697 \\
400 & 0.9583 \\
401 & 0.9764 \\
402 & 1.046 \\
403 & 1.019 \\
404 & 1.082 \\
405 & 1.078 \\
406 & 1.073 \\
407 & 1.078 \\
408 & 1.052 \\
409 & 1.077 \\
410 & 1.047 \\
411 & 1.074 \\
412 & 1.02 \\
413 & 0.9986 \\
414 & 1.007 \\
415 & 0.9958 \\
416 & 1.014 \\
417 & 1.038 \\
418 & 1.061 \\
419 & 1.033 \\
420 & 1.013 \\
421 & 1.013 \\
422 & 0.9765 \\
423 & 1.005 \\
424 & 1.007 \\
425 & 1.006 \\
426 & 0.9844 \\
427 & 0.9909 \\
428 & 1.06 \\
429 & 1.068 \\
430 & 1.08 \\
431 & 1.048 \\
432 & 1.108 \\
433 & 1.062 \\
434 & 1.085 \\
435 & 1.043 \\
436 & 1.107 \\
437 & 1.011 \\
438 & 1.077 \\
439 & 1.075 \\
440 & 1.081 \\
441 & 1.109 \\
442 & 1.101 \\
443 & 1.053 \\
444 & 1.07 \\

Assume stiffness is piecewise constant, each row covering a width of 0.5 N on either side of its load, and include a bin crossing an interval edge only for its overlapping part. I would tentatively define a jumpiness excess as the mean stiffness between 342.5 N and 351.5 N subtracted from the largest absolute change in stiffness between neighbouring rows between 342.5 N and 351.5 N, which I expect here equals -1.25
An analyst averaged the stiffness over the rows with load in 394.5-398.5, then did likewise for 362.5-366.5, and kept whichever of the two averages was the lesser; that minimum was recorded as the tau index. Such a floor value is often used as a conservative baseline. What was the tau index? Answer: 0.78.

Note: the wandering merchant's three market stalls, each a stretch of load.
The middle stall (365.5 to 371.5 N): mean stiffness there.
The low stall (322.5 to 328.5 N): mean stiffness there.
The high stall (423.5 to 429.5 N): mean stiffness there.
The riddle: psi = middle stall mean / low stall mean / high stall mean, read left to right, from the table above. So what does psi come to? 1.01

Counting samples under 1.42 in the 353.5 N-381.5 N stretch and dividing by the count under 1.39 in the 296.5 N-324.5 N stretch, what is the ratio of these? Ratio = 1.5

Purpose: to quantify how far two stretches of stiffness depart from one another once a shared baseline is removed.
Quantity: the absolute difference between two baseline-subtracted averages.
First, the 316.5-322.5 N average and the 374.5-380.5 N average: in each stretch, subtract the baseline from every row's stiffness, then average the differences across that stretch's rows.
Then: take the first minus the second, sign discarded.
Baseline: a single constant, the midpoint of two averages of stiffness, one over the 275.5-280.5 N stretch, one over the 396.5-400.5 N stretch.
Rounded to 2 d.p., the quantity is 0.20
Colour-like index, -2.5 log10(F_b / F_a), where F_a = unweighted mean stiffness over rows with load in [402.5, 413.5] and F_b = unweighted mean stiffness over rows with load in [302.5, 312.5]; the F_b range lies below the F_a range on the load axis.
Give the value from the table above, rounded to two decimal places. -0.36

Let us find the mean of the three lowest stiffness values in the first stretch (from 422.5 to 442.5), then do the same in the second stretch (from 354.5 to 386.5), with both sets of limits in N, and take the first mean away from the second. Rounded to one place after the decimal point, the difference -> -0.1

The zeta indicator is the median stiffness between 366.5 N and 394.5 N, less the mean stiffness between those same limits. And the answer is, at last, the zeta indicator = 0.039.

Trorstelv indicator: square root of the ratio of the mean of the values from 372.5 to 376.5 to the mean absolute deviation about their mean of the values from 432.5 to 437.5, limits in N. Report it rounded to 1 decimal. 6.9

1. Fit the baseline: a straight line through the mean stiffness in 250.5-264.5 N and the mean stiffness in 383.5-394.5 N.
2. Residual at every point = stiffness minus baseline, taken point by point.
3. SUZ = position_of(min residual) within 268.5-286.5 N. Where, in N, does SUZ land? 282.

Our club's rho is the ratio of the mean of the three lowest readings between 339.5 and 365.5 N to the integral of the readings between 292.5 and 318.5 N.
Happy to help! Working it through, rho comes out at 0.035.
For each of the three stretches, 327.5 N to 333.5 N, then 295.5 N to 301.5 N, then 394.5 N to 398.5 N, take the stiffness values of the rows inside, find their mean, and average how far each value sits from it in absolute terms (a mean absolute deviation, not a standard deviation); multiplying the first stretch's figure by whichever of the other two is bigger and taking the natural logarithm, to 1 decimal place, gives -7.1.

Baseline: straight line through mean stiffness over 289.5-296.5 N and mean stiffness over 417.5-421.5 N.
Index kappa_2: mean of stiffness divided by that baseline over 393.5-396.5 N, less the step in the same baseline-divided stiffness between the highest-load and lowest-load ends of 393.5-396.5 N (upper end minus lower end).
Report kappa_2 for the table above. 0.59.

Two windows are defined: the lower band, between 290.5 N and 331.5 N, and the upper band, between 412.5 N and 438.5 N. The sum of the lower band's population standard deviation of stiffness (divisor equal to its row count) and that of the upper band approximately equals 0.11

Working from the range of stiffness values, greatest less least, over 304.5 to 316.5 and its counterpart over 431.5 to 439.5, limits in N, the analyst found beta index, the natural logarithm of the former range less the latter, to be -3.4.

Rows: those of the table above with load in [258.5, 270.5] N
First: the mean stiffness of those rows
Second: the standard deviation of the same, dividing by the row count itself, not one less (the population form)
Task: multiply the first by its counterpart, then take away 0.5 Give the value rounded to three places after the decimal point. -0.447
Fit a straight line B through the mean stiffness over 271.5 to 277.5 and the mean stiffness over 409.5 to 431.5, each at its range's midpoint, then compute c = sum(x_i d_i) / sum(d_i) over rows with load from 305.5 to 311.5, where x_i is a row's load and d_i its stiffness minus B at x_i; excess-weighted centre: 308.5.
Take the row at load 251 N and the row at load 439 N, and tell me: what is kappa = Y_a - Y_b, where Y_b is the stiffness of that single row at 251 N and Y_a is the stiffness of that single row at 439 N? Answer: -0.36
